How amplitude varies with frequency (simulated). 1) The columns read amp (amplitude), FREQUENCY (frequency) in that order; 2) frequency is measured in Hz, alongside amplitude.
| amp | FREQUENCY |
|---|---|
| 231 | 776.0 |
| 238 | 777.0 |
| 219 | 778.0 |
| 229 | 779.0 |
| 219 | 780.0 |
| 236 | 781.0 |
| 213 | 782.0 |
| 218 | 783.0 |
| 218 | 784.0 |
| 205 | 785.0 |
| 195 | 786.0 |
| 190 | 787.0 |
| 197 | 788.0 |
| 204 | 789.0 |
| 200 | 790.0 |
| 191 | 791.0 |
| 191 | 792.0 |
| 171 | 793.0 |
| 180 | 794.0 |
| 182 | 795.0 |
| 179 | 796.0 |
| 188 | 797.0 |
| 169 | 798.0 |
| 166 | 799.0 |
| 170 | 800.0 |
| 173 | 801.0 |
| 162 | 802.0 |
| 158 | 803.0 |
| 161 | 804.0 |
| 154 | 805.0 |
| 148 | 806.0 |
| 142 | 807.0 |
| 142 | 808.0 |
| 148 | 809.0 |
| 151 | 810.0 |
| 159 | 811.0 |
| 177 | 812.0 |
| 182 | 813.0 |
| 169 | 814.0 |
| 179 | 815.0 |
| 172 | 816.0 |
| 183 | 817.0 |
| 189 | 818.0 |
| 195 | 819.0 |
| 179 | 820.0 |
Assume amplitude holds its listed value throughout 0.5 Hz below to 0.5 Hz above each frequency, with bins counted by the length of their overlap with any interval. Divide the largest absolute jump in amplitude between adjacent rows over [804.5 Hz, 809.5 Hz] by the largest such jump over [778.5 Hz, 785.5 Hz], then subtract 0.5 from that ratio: -0.24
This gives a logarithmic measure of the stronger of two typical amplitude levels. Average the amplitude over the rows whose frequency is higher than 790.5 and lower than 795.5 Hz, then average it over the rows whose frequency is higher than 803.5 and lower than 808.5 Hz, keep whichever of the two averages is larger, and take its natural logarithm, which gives 5.21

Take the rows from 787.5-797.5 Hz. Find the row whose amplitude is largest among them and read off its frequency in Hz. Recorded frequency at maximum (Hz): 789.0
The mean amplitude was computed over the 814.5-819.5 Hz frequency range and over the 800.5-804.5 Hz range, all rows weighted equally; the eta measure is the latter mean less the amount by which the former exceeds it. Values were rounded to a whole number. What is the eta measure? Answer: 143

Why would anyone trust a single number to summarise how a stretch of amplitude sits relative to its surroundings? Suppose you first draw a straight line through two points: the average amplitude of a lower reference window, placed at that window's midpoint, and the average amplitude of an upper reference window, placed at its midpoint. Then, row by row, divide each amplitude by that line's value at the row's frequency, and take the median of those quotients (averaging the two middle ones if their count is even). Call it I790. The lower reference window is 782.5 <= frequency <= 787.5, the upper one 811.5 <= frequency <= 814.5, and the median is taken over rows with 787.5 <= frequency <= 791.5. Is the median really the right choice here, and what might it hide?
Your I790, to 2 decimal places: 0.99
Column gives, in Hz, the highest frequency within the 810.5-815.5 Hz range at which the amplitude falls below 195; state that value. 815.0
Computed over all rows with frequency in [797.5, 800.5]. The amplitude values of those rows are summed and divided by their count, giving 168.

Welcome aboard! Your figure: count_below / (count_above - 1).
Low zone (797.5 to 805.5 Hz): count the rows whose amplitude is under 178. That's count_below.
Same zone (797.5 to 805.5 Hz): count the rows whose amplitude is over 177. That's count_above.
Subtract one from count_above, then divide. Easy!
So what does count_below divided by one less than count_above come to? -8.0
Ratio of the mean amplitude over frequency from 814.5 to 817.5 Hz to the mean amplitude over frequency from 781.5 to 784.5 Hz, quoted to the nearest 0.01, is 0.82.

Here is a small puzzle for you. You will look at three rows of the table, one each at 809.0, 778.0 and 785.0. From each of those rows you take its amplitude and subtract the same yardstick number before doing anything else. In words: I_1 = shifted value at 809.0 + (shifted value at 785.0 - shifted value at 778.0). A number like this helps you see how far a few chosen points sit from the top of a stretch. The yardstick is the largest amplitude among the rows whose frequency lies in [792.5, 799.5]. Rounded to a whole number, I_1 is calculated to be -54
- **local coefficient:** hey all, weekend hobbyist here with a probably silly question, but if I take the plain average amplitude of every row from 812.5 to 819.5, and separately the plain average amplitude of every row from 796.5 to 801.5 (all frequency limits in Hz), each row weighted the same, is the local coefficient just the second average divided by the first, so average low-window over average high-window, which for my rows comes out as 0.96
